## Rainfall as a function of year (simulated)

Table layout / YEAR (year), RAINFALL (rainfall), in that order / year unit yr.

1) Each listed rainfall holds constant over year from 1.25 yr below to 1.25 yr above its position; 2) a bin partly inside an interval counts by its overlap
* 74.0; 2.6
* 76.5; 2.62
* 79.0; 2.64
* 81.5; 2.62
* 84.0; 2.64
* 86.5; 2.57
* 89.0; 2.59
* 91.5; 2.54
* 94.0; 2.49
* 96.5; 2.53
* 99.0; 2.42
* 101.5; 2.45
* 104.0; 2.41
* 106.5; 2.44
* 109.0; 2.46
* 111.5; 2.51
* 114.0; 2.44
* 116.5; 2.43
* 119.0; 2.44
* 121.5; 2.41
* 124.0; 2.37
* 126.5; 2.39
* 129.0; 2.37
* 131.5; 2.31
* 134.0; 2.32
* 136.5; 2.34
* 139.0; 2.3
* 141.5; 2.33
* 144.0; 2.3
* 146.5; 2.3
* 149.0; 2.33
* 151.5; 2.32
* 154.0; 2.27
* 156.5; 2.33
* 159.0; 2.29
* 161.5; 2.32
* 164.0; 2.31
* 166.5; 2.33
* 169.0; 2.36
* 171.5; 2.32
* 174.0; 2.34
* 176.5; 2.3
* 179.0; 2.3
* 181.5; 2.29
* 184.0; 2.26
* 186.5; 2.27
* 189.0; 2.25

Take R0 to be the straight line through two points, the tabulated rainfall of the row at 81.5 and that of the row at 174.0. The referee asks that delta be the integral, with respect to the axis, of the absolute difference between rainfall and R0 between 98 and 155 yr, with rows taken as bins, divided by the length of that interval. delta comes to 0.11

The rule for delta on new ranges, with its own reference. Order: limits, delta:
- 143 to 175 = 0.07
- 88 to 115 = 0.08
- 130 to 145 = 0.13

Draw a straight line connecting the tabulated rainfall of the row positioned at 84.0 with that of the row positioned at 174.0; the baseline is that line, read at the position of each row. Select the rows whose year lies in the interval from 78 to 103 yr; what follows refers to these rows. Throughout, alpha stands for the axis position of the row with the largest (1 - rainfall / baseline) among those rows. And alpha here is 99.0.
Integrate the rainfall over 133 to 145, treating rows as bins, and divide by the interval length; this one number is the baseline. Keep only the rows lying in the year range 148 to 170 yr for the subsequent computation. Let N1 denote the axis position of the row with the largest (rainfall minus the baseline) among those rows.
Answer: 169.0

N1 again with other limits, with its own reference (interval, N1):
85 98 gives 89.0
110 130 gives 111.5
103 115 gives 111.5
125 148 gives 126.5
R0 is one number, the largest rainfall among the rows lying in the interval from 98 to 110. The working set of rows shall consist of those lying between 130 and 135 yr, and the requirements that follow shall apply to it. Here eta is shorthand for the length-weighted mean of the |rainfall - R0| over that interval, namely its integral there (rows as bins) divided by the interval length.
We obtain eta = 0.14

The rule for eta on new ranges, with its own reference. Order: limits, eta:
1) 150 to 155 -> 0.16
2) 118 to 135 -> 0.09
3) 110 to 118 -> 0.03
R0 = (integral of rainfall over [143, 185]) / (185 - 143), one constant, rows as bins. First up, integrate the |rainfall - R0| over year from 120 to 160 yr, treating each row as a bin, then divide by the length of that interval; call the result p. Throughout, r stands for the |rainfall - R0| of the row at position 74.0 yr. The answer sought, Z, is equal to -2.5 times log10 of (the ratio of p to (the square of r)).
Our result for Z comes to 1.1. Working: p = 0.032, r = 0.290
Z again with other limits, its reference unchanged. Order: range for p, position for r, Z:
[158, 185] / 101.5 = -0.1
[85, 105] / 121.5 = -3.2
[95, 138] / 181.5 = -6.0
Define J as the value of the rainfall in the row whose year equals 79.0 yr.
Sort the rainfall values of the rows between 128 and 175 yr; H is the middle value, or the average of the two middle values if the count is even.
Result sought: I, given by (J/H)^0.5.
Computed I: 1.07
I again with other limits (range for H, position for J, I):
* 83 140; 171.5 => 0.98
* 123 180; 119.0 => 1.03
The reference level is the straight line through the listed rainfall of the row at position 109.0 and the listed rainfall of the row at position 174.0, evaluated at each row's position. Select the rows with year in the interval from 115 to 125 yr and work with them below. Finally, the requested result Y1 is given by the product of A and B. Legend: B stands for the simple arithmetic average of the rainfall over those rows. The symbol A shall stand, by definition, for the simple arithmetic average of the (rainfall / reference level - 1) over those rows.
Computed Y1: -0.03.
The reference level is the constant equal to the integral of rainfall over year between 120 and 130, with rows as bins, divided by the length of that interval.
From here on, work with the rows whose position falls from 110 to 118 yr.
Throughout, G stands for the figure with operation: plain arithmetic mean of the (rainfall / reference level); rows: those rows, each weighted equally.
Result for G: 1.03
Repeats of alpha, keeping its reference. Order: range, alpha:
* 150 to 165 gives 154.0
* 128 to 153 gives 131.5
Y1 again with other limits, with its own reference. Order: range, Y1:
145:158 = -0.07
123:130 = -0.05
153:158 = -0.07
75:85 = 0.12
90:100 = 0.01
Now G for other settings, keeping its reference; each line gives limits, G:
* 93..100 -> 1.04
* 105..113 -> 1.03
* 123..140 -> 0.98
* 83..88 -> 1.09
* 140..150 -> 0.97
